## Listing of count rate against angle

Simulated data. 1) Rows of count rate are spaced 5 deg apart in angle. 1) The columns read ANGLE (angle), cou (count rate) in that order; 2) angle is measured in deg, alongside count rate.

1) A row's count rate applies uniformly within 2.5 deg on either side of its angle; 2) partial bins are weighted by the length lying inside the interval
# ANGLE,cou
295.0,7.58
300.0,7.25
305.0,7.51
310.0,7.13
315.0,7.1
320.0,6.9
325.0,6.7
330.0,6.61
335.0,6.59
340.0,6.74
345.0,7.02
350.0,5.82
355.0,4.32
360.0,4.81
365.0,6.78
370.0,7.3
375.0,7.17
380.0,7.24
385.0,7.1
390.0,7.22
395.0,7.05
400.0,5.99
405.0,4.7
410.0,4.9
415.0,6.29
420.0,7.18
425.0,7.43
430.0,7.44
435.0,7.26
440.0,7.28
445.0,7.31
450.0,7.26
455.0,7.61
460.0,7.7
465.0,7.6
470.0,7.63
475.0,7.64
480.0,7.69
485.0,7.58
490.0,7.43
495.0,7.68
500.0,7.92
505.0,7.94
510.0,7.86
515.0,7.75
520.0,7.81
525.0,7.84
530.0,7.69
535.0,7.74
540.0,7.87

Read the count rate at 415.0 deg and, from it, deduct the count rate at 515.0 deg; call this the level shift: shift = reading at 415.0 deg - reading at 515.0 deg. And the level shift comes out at -1.46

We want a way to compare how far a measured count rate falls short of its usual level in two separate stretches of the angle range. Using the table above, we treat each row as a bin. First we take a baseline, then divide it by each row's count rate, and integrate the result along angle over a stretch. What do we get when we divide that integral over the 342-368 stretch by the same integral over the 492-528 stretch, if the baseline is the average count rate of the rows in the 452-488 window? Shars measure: 1.01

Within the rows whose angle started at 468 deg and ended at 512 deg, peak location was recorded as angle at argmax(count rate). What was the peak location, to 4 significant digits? 505.0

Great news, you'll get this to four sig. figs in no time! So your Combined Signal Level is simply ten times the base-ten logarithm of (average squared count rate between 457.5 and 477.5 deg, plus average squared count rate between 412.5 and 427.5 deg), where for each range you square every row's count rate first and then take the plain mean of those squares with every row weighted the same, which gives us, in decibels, 20.30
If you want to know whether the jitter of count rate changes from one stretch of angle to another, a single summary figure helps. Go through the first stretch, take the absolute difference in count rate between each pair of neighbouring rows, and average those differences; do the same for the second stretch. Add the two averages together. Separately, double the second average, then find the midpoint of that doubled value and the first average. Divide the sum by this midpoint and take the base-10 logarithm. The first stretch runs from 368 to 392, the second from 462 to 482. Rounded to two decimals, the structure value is 0.22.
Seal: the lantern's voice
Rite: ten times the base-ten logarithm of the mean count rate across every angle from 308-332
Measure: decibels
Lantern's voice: 8.38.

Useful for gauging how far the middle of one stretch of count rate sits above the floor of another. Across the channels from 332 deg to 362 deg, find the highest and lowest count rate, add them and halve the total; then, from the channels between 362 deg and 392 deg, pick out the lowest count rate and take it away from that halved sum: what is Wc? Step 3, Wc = -1.1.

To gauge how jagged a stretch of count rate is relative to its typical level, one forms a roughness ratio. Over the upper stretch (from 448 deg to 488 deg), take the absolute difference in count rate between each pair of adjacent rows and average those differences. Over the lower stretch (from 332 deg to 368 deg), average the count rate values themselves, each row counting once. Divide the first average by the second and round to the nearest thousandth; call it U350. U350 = 0.018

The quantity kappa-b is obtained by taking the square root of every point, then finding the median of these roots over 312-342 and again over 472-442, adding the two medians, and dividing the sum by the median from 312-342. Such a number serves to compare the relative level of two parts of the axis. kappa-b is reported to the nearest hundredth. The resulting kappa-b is 2.06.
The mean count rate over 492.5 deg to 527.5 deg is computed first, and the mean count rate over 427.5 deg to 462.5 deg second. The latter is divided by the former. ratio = 0.95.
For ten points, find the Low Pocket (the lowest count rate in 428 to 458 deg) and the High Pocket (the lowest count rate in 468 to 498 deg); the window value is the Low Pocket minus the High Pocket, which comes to -0.17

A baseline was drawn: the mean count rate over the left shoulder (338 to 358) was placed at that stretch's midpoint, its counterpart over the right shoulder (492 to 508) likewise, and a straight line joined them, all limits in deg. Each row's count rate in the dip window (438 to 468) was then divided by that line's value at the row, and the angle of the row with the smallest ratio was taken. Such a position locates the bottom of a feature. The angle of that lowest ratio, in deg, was 450.0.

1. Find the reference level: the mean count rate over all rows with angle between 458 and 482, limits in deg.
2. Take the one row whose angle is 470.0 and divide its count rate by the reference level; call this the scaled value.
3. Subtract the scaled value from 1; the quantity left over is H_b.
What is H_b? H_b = 0.00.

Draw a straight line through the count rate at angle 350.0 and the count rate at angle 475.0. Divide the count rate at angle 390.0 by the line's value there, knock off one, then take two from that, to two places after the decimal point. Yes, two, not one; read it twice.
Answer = -1.87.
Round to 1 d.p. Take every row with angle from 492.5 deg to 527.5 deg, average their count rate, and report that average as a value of 7.8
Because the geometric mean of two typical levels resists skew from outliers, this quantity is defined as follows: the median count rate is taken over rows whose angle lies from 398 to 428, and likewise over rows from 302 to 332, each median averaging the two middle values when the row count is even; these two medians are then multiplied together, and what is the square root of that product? 6.56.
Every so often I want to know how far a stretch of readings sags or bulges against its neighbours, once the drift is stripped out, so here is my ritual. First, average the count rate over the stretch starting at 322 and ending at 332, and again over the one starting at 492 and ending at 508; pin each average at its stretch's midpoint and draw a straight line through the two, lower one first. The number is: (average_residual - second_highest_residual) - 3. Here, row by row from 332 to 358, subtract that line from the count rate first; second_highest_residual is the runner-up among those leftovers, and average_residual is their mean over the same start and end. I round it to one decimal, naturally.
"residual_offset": -3.7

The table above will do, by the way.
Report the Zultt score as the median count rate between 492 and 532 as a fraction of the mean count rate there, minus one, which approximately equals 0.002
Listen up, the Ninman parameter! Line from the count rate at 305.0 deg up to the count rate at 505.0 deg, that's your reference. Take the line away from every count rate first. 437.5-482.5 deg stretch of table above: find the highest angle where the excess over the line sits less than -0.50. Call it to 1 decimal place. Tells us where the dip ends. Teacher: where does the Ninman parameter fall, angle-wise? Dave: 450.0 deg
